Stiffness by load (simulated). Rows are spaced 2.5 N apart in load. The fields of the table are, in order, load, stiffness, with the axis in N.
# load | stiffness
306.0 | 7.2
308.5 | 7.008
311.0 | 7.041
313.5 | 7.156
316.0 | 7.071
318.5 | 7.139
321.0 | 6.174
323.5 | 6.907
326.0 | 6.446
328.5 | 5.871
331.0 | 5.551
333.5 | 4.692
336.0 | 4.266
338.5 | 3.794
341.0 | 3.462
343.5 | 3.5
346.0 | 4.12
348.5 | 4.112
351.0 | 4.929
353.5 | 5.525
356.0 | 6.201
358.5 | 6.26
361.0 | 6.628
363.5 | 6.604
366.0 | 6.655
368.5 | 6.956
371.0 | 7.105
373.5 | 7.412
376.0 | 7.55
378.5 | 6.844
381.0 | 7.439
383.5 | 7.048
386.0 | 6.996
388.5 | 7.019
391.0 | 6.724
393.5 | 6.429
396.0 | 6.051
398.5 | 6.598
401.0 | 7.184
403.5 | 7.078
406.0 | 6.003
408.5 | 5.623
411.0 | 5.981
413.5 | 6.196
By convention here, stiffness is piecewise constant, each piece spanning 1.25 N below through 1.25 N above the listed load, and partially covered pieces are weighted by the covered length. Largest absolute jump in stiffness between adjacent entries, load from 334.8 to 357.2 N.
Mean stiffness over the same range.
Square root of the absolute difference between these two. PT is 1.90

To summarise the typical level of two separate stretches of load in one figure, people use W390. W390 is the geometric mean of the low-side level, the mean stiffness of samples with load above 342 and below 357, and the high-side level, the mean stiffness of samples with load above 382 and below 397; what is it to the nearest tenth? 5.6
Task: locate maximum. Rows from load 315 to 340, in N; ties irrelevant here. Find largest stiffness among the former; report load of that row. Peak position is 318.5 N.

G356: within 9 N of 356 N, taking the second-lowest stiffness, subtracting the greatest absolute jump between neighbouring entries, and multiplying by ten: 41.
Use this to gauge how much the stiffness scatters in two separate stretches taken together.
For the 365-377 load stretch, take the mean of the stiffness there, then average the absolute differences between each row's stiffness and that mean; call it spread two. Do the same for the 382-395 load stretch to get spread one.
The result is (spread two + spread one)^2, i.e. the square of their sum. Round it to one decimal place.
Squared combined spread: 0.2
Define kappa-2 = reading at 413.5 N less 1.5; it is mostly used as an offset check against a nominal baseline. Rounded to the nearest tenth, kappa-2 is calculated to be 4.7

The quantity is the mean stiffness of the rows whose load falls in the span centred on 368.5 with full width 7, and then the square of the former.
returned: 47.7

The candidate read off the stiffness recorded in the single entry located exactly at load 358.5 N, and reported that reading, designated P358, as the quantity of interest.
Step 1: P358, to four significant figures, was 6.260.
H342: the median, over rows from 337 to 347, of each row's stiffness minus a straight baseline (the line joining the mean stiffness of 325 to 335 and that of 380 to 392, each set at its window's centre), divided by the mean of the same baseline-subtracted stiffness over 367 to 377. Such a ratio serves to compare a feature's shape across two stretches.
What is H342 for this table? -4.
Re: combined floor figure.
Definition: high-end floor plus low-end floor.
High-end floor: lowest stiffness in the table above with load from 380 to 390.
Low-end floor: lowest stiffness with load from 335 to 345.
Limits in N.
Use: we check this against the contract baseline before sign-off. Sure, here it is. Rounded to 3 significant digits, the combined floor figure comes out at 10.5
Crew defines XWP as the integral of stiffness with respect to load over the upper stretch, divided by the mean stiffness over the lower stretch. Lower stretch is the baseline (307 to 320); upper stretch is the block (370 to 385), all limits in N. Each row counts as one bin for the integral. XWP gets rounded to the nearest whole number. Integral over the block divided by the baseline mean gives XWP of 15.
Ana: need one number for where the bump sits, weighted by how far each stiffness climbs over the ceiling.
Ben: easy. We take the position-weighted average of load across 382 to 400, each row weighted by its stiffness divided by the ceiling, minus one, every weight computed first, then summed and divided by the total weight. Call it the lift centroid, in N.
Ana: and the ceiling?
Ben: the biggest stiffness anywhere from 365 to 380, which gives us 392.6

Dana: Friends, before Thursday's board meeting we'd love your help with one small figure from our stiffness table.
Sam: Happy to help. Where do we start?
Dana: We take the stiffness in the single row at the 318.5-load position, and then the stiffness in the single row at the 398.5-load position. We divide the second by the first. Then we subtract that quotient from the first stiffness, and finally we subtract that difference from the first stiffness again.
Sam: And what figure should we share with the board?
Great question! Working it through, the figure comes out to 0.92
